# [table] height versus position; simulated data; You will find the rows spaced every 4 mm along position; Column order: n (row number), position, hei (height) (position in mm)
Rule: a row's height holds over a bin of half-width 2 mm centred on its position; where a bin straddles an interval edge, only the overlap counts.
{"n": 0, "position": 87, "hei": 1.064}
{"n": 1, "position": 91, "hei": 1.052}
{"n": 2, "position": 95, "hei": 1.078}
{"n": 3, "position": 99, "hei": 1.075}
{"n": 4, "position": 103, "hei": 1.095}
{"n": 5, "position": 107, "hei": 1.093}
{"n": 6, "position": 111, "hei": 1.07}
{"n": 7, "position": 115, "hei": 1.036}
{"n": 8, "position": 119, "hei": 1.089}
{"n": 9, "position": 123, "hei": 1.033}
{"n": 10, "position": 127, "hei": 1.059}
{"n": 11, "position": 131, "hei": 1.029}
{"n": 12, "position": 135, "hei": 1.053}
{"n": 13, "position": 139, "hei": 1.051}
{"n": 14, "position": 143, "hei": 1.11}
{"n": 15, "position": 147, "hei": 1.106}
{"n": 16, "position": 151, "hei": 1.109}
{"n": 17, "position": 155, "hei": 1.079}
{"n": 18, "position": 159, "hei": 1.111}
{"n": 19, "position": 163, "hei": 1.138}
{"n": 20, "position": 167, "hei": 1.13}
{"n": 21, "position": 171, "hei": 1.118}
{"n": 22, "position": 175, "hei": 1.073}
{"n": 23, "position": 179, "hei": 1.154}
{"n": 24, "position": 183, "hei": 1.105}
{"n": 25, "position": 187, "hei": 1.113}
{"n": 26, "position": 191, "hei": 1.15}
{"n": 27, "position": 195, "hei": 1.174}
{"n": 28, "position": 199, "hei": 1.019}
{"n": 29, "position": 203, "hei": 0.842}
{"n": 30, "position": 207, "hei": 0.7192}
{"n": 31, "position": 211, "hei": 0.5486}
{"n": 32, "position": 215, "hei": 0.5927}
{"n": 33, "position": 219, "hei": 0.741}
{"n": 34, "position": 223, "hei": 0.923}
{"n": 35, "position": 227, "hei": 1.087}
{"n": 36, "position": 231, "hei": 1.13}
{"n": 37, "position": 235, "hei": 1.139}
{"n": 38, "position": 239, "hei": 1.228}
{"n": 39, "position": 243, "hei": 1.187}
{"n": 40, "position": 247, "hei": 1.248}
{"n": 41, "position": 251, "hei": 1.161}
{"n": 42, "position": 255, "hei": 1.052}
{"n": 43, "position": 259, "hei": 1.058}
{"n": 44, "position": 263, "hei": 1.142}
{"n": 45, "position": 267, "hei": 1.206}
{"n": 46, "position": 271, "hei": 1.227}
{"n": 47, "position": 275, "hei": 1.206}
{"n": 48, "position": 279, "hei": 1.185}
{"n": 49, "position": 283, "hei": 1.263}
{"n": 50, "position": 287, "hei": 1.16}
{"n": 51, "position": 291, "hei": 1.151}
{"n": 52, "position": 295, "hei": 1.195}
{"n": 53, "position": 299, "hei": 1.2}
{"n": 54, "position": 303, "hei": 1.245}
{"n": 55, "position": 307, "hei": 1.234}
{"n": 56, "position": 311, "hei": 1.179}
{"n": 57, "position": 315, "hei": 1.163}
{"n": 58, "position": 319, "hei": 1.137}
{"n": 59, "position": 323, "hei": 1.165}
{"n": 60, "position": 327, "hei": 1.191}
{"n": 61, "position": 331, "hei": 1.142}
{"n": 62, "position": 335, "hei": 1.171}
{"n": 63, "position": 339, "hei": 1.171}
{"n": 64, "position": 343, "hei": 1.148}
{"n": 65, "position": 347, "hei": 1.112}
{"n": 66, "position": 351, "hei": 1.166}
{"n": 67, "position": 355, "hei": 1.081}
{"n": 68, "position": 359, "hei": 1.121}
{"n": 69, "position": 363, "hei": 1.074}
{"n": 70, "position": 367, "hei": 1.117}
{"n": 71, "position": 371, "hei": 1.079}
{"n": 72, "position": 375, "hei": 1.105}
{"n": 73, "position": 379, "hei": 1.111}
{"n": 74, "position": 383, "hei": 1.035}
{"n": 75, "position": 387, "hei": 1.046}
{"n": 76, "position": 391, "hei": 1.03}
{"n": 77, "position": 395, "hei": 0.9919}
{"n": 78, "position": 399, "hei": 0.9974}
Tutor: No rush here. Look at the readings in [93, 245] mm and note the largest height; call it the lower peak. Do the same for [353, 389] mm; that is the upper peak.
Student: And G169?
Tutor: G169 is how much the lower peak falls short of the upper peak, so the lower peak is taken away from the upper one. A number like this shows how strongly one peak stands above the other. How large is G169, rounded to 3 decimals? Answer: -0.107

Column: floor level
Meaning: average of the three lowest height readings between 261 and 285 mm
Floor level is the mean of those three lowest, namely 1.18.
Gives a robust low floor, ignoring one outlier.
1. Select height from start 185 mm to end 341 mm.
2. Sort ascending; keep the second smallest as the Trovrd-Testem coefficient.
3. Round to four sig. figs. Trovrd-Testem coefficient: 0.5927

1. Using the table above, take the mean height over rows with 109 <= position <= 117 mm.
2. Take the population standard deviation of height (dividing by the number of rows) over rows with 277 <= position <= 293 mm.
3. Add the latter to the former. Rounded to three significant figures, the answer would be 1.10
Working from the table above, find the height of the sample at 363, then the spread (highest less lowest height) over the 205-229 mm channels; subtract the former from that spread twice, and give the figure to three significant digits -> -1.61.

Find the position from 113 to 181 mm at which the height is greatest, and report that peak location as 179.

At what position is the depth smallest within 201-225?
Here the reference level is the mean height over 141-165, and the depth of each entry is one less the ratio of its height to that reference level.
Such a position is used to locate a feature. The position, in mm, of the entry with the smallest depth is 223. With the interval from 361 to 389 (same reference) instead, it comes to 367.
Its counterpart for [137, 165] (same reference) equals 163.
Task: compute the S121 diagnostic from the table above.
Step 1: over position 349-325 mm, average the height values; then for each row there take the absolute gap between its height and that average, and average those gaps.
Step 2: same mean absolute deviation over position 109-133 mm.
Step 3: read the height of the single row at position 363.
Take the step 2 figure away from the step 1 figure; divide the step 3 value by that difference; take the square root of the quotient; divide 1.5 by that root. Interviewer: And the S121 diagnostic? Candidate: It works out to 0.06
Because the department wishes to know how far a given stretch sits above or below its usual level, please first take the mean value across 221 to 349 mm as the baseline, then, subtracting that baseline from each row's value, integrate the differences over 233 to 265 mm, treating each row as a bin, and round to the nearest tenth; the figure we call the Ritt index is -0.3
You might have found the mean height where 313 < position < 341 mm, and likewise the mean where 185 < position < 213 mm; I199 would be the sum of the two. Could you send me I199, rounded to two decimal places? 2.10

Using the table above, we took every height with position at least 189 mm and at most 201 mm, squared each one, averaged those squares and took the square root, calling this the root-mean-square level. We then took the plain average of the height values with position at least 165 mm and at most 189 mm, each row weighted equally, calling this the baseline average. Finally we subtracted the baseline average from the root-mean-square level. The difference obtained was 0.00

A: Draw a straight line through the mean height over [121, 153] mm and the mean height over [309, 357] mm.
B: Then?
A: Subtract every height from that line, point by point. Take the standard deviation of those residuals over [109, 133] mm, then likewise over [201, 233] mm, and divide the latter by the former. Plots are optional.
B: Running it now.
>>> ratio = 8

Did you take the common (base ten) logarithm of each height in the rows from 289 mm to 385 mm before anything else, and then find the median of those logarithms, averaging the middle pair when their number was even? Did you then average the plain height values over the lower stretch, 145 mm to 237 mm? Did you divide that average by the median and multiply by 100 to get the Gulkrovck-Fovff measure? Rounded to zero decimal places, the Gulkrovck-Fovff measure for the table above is 1674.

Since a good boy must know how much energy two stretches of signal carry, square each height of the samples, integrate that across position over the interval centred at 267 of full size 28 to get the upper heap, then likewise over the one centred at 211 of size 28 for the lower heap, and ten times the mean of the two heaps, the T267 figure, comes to 273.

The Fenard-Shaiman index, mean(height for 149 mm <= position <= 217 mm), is 1.01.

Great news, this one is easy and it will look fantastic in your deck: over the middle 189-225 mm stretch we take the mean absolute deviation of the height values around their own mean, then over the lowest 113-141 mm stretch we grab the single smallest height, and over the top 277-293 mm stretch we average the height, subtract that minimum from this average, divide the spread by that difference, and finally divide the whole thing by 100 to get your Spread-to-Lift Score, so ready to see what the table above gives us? 0.012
